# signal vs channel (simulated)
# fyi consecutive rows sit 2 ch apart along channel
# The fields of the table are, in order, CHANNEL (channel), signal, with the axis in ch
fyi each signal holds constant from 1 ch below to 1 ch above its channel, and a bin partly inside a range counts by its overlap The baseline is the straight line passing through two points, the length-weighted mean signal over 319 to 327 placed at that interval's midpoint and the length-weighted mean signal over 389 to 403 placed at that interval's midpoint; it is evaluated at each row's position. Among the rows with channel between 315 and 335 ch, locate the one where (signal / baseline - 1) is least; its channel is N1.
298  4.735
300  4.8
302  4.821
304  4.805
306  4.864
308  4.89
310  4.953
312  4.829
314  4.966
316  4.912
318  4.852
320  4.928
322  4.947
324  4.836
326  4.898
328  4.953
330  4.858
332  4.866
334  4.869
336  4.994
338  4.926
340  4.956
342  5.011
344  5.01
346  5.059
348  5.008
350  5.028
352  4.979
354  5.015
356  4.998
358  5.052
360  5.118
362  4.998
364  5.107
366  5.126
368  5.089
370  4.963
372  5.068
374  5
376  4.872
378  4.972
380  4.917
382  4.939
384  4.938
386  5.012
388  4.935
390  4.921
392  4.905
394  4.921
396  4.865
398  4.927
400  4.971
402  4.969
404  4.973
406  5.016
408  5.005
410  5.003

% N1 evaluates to 324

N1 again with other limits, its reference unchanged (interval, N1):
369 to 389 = 376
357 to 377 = 376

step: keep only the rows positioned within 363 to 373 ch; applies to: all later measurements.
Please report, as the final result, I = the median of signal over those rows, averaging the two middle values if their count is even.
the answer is 5.09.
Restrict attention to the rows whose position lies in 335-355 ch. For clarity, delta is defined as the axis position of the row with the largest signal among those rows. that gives 346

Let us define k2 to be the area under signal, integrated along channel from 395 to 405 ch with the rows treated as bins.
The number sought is 49.41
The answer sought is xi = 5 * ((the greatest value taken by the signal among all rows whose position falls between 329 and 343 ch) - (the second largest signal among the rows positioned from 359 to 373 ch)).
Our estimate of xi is -0.5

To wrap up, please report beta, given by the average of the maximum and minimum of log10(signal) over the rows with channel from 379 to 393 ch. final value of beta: 0.695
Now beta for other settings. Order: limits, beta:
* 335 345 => 0.696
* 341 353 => 0.701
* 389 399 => 0.690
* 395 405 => 0.692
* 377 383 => 0.694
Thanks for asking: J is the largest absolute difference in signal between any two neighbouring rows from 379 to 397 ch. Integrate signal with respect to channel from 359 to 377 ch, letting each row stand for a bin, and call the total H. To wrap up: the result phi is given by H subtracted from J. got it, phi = -90.6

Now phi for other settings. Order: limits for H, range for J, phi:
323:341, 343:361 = -88.2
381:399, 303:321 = -88.6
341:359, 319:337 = -90.2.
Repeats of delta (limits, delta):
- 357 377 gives 366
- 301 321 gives 314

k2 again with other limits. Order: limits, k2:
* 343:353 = 50.17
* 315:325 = 48.95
